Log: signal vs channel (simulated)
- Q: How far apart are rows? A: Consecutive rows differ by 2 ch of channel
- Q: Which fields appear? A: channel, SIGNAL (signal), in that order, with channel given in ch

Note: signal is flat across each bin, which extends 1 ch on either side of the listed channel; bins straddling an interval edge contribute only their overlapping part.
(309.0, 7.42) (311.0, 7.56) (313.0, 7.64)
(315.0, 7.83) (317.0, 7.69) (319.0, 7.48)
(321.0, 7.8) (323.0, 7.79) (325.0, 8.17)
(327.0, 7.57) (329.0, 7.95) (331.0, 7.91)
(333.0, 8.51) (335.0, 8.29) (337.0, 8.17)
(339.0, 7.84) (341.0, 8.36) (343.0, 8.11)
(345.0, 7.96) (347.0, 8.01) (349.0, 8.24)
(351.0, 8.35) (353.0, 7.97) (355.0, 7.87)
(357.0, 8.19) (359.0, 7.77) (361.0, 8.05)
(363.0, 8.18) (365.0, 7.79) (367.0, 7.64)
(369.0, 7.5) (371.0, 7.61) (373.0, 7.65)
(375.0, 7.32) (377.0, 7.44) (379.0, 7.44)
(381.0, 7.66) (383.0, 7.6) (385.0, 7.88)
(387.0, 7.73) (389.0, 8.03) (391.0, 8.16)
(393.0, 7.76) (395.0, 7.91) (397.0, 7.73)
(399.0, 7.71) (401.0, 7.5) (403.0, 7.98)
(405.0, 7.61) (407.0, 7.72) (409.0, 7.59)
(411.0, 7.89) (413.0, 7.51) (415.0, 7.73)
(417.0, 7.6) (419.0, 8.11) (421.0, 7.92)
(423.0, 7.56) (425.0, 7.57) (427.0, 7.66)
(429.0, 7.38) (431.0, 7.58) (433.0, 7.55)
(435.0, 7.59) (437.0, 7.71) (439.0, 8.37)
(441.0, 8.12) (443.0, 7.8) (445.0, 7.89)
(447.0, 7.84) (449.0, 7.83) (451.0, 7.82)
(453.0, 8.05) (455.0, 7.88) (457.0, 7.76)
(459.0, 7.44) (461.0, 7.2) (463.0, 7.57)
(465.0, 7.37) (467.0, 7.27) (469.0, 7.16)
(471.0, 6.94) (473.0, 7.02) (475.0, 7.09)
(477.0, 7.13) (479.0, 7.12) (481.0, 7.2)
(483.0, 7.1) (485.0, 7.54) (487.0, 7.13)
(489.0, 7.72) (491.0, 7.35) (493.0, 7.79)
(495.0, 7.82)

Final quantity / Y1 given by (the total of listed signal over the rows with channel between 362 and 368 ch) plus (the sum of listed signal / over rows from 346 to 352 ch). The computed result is 48.2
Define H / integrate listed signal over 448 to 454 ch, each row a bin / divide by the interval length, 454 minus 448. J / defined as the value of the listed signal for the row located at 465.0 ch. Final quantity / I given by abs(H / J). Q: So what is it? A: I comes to 1.07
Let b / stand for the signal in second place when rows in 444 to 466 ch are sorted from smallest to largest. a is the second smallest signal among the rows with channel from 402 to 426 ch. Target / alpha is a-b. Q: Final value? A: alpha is 0.2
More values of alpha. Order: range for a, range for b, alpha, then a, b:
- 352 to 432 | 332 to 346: -0.6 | 7.38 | 7.96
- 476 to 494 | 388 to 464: -0.3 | 7.12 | 7.38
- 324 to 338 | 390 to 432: 0.4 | 7.91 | 7.5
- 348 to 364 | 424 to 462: 0.5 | 7.87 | 7.38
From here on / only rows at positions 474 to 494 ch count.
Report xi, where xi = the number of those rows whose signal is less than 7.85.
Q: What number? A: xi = 10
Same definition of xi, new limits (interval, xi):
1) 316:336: 5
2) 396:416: 8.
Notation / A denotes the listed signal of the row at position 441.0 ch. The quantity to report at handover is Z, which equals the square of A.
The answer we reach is 65.9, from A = 8.12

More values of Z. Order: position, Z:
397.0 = 59.8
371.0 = 57.9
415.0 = 59.8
